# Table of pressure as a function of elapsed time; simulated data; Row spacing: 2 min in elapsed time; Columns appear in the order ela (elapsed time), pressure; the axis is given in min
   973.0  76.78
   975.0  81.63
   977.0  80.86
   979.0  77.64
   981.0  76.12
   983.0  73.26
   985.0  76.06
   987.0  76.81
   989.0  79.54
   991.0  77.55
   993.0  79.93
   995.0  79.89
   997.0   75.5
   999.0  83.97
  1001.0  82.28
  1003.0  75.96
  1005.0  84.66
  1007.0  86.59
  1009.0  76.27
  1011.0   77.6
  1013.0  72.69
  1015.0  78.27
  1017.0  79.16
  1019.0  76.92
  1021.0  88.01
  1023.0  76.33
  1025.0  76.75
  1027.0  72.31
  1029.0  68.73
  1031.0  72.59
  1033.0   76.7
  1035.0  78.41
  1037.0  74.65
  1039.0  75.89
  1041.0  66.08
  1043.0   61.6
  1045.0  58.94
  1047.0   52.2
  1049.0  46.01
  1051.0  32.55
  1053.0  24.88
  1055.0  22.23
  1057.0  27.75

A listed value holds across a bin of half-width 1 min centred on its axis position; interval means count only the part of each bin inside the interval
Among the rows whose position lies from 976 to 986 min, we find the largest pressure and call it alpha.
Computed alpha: 80.86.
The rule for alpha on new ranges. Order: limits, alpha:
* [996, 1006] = 84.66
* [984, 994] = 79.93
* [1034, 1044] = 78.41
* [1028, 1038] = 78.41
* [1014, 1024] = 88.01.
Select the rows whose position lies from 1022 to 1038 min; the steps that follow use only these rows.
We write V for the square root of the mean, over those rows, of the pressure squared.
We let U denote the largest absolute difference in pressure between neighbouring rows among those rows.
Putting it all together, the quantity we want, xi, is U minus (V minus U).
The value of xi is -65.7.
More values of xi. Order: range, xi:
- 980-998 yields -68.4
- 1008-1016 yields -65.1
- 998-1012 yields -60.5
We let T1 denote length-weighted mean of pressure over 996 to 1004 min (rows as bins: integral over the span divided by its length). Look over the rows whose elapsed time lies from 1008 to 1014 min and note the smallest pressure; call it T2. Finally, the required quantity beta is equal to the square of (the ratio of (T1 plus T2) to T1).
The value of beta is 3.67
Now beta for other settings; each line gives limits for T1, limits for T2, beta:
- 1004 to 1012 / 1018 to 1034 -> 3.41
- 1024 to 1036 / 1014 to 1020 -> 4.15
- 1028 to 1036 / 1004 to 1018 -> 3.92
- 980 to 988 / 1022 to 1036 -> 3.65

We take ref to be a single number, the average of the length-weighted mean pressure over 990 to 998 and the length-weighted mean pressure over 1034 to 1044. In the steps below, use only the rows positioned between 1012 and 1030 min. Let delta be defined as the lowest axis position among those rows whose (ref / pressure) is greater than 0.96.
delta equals 1013.0 min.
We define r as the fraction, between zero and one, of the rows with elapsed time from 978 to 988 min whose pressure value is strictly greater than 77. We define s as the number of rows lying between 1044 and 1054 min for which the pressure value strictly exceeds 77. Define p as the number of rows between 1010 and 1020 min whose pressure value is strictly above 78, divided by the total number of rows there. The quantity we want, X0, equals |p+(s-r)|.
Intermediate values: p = 0.4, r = 0.2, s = 0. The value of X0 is 0.2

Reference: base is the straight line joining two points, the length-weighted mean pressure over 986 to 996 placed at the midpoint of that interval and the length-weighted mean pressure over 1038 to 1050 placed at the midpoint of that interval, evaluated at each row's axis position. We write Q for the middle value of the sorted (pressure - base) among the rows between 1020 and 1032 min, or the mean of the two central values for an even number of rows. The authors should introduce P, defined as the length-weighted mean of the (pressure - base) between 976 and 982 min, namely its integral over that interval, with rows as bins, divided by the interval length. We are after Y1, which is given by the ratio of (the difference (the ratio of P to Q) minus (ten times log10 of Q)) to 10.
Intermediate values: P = -5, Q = 8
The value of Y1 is -1.0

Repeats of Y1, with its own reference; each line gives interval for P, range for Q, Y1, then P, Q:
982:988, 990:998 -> -1.0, -5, 0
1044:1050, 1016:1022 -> -1.1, -7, 10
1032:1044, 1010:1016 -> -0.6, 10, 6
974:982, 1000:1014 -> -0.8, -4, 6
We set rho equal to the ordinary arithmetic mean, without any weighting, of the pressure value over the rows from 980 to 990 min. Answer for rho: 76.4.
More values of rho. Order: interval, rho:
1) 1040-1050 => 57.0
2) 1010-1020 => 76.9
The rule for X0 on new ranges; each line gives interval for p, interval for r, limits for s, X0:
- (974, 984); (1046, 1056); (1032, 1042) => 1.4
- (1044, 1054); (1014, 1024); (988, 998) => 3.4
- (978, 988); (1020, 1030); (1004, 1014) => 2.8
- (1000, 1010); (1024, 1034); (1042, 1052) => 0.6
